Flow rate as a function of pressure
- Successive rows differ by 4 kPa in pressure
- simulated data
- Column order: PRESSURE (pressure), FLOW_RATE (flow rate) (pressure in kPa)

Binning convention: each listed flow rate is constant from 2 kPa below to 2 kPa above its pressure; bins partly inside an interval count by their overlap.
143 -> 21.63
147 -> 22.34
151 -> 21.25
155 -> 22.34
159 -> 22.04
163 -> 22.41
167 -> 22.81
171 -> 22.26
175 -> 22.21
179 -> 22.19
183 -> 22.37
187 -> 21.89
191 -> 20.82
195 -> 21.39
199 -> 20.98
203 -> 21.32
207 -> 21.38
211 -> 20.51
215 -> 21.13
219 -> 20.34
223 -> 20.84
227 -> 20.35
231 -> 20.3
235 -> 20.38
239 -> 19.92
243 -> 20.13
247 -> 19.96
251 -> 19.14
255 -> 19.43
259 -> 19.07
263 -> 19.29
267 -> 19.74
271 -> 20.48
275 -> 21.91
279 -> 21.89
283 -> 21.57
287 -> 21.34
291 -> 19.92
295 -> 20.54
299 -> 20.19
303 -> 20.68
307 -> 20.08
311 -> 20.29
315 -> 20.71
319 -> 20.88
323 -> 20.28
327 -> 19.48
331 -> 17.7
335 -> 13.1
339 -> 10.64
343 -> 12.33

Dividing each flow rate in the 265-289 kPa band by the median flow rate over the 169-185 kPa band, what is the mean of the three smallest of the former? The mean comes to 0.92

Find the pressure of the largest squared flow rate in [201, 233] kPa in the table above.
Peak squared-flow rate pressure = 207 kPa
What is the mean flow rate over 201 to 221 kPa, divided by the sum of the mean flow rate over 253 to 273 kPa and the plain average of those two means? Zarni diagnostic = 0.525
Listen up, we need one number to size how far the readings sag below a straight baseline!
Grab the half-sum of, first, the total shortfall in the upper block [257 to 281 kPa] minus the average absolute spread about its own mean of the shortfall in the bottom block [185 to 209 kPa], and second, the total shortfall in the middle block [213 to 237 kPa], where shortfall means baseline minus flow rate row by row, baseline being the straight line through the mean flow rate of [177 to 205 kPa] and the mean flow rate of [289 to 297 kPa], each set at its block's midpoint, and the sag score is 2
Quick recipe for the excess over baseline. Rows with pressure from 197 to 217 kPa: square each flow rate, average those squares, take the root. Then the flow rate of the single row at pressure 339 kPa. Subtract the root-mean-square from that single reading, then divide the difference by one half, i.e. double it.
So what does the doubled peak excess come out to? -21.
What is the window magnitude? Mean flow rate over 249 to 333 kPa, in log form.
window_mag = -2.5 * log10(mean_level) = -3.26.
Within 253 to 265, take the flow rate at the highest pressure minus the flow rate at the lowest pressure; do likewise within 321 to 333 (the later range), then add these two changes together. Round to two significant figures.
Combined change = -2.7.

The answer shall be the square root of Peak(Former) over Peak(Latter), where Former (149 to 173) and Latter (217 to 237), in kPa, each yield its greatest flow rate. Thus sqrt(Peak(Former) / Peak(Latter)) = 1.05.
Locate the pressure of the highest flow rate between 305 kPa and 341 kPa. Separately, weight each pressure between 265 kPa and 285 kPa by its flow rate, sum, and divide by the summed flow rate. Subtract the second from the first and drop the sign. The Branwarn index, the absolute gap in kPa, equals 43.8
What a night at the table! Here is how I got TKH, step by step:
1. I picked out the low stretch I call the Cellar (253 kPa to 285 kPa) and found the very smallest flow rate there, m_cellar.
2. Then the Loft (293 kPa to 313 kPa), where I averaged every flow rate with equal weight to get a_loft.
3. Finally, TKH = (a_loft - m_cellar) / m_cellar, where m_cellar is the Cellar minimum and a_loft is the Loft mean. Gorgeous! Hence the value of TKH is 0.07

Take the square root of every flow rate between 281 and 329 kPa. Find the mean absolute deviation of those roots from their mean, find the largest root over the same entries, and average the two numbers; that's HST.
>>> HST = 2.347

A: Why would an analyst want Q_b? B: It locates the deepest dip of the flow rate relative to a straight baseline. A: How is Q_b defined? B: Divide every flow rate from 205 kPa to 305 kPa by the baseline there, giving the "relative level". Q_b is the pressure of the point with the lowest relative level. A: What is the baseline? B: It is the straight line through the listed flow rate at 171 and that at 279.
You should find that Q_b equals 259 kPa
